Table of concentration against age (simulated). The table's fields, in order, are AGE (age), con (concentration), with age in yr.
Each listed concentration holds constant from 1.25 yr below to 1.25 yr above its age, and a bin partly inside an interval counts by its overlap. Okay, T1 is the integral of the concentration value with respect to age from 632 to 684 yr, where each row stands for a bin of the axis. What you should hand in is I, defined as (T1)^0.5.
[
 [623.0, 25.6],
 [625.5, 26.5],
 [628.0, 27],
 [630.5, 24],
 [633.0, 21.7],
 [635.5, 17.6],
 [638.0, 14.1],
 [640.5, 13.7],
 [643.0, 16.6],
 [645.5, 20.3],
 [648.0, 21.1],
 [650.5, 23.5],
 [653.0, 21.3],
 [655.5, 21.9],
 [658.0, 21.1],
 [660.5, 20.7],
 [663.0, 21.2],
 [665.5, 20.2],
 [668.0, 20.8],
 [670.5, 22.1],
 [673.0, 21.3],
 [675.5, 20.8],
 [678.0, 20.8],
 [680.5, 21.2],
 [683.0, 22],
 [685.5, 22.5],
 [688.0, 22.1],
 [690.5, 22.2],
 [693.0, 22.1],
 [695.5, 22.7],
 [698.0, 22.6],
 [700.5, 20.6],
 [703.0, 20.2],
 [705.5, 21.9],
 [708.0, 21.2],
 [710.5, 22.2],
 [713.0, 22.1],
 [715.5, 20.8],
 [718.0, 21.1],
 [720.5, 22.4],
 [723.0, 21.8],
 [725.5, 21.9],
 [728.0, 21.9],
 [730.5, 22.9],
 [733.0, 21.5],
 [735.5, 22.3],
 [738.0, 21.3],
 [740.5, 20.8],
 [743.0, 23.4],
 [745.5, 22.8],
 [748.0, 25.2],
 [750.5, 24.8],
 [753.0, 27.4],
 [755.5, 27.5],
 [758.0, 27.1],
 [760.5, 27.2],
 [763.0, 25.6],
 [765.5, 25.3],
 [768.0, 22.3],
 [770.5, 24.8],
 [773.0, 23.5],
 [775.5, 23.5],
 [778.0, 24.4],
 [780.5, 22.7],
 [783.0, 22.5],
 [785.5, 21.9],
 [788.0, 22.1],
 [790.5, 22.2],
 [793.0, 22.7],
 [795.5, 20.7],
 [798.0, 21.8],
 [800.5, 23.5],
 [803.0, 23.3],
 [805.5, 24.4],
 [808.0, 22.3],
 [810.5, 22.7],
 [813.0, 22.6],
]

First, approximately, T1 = 1049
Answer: 32.4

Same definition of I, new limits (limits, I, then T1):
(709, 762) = 35.1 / 1233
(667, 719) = 33.5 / 1123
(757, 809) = 35.0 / 1222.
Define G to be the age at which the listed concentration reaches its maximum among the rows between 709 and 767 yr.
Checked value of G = 755.5 yr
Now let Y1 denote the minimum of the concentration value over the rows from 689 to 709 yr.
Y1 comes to 20.2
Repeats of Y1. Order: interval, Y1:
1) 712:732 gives 20.8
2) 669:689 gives 20.8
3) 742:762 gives 22.8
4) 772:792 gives 21.9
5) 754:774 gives 22.3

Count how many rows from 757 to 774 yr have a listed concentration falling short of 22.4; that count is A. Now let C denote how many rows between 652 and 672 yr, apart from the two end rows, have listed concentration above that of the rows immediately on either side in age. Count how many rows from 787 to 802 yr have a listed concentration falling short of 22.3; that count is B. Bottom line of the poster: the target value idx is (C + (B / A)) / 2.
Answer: 3.0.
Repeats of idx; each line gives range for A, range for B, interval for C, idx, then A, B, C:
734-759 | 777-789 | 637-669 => 1.8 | 3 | 2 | 3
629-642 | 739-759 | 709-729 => 0.6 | 4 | 1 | 1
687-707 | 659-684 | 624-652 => 1.3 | 6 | 10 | 1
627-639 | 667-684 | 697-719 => 2.2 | 3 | 7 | 2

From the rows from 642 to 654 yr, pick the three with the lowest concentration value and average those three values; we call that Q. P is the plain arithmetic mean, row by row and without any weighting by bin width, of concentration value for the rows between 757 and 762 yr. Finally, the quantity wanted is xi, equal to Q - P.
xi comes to -7.8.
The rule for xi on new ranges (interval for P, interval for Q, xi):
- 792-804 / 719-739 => -0.9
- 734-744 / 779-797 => -0.4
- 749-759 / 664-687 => -6.1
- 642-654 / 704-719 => 0.5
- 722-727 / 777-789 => 0.3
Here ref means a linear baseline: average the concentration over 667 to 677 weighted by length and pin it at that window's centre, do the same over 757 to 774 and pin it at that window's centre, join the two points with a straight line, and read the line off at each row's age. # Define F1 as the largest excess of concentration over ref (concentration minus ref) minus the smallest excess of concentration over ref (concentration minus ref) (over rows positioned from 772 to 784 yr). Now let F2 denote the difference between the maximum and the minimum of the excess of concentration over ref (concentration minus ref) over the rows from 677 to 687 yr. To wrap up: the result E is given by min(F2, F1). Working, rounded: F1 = 2.1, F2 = 1.4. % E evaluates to 1.4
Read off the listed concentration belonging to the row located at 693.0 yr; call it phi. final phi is 22.1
